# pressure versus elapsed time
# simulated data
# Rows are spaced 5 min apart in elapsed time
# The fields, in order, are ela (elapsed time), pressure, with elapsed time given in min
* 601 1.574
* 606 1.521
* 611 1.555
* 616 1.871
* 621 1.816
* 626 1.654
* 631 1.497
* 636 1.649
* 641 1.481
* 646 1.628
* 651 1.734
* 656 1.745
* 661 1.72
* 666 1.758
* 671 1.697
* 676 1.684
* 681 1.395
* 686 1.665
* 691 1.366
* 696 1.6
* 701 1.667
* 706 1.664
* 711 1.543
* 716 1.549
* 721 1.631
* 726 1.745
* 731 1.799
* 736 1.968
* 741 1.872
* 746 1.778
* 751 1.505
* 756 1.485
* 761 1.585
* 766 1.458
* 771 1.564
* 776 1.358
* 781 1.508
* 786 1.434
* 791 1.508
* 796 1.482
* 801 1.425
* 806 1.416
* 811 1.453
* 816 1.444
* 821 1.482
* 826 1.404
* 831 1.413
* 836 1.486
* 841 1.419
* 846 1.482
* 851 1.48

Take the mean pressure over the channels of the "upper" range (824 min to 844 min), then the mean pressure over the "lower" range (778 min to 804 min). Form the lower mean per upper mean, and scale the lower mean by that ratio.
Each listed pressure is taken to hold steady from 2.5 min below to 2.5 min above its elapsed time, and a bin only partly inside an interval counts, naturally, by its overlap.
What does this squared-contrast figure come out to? 1.5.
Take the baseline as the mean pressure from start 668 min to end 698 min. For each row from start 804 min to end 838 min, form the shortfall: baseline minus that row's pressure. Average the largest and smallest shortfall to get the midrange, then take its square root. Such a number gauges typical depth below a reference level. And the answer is 0.35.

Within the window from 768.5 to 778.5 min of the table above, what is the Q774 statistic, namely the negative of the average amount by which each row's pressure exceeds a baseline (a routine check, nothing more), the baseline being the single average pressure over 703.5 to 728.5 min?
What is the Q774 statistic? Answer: 0.17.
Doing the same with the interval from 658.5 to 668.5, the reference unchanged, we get -0.11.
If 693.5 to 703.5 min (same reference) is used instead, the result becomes -0.01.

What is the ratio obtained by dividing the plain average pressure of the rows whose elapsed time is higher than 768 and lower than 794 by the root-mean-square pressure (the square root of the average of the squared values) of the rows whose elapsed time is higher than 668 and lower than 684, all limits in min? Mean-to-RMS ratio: 0.92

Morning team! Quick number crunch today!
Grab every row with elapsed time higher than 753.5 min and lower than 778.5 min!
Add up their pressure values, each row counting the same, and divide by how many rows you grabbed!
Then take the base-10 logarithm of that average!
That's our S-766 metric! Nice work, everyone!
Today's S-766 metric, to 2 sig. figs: 0.17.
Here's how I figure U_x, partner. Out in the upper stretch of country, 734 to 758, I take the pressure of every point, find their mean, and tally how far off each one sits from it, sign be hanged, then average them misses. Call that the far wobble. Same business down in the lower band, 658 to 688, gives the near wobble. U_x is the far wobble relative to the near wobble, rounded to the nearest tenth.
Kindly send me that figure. 2.1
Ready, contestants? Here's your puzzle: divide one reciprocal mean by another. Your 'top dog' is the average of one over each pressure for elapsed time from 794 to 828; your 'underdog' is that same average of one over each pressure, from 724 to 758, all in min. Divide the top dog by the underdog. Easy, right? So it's 1.19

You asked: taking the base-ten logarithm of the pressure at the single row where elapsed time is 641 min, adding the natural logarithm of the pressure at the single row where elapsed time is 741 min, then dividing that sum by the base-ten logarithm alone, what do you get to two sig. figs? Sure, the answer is 4.7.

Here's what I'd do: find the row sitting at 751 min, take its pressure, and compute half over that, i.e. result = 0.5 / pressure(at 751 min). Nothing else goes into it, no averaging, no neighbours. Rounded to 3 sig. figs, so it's 0.332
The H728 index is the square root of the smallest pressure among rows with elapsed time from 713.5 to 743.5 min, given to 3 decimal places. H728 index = 1.245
